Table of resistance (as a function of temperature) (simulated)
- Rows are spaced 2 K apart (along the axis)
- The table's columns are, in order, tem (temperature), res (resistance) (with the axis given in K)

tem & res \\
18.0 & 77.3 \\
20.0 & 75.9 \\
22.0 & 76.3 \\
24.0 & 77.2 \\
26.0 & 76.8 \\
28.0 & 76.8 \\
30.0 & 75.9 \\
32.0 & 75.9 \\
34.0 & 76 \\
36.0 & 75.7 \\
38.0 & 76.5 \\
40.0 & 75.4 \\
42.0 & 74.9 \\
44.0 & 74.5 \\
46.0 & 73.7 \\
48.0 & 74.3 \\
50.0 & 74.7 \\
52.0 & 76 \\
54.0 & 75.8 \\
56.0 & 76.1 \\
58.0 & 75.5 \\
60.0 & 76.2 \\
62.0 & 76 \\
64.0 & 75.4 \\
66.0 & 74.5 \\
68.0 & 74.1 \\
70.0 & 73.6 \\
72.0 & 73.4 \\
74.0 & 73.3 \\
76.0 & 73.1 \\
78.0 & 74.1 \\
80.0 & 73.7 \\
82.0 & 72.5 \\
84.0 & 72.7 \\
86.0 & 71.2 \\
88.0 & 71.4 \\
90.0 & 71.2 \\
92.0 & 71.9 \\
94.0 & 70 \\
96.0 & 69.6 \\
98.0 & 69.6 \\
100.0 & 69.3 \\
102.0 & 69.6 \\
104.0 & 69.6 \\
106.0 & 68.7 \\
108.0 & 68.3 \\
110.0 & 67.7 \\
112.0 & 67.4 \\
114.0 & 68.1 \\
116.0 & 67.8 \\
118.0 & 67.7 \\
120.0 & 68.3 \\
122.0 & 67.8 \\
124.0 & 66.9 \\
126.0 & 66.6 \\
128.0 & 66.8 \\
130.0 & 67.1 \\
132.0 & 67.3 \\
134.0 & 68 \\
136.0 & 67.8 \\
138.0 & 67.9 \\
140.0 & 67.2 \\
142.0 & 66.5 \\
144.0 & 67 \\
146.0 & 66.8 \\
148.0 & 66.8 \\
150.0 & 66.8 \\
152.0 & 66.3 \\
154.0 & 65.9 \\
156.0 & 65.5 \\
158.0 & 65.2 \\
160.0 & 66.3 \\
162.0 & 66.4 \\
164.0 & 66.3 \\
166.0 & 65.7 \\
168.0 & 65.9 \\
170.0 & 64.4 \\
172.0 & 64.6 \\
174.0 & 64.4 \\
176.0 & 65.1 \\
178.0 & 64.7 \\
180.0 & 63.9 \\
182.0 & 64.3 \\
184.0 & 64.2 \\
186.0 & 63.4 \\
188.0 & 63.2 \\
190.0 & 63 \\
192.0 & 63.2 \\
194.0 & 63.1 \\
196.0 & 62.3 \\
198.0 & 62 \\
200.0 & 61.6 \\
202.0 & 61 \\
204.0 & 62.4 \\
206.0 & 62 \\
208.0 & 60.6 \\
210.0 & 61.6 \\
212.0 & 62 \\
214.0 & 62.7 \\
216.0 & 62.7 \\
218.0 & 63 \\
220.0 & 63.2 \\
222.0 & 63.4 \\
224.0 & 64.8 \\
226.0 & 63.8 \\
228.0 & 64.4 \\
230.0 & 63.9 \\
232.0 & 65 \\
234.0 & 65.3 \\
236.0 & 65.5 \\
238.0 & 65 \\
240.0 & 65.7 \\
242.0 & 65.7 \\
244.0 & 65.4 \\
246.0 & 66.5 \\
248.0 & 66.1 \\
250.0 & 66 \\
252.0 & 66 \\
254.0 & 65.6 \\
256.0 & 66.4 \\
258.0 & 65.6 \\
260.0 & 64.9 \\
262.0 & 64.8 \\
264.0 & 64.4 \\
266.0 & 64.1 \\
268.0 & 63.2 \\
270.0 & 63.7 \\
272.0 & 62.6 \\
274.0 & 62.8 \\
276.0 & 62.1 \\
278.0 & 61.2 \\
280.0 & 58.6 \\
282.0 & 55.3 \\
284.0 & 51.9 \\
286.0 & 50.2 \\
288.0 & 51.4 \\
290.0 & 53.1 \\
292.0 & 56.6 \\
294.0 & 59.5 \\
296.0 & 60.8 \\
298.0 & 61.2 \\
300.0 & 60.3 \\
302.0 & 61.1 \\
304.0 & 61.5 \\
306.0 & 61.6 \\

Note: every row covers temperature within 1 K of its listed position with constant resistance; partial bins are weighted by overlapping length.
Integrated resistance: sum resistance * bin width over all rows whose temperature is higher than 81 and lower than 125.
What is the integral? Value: 3055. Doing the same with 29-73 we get 3308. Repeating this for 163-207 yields 2801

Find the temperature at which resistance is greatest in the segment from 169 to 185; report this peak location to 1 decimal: 176.0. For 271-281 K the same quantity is 274.0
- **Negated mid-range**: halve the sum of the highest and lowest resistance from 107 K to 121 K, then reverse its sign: -68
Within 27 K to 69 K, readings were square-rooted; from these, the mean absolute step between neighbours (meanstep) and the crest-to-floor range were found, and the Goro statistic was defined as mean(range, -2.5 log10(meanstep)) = 1.96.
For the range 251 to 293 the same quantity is 1.88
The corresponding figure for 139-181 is 2.05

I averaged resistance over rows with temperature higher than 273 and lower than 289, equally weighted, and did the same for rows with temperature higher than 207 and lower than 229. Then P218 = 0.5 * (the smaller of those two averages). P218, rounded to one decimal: 28.3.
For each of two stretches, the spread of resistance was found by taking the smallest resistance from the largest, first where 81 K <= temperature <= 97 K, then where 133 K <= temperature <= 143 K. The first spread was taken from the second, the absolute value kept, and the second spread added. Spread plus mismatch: 3.1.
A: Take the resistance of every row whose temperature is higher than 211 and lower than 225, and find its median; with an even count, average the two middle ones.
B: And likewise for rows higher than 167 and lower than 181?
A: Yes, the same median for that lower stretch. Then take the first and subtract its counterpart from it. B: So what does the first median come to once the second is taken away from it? -1.6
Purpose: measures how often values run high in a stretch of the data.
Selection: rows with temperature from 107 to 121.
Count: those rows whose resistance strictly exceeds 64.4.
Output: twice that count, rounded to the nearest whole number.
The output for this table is 14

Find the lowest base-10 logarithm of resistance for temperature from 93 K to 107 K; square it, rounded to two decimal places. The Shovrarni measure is 3.37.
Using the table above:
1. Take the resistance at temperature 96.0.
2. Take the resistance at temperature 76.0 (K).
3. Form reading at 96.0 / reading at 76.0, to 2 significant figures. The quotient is 0.95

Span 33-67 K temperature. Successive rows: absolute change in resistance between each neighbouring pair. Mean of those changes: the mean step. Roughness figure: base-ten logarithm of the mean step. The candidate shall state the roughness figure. -0.22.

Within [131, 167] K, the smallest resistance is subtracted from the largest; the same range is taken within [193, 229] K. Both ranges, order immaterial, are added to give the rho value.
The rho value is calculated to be 7.0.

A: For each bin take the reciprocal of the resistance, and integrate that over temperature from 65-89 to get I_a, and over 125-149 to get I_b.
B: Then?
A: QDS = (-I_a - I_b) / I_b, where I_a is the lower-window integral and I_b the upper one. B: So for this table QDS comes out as -1.92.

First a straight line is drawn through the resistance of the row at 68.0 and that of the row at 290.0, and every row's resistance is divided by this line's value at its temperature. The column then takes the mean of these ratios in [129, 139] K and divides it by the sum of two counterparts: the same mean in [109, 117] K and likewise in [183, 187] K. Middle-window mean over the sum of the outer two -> 0.50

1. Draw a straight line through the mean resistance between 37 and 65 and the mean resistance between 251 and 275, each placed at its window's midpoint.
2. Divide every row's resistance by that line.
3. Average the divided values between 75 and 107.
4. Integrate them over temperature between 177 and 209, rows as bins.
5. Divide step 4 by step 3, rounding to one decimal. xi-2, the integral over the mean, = 30.4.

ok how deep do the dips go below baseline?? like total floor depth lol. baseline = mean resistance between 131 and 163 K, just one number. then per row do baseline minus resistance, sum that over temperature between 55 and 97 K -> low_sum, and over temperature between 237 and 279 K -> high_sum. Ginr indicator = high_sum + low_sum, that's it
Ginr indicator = -95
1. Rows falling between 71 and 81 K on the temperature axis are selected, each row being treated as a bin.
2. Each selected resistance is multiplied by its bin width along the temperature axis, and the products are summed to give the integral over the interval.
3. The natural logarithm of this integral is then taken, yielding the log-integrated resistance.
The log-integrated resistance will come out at 6.6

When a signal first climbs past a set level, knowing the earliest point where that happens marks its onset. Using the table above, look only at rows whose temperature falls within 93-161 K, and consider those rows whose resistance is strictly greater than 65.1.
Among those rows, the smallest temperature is 94.0 K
